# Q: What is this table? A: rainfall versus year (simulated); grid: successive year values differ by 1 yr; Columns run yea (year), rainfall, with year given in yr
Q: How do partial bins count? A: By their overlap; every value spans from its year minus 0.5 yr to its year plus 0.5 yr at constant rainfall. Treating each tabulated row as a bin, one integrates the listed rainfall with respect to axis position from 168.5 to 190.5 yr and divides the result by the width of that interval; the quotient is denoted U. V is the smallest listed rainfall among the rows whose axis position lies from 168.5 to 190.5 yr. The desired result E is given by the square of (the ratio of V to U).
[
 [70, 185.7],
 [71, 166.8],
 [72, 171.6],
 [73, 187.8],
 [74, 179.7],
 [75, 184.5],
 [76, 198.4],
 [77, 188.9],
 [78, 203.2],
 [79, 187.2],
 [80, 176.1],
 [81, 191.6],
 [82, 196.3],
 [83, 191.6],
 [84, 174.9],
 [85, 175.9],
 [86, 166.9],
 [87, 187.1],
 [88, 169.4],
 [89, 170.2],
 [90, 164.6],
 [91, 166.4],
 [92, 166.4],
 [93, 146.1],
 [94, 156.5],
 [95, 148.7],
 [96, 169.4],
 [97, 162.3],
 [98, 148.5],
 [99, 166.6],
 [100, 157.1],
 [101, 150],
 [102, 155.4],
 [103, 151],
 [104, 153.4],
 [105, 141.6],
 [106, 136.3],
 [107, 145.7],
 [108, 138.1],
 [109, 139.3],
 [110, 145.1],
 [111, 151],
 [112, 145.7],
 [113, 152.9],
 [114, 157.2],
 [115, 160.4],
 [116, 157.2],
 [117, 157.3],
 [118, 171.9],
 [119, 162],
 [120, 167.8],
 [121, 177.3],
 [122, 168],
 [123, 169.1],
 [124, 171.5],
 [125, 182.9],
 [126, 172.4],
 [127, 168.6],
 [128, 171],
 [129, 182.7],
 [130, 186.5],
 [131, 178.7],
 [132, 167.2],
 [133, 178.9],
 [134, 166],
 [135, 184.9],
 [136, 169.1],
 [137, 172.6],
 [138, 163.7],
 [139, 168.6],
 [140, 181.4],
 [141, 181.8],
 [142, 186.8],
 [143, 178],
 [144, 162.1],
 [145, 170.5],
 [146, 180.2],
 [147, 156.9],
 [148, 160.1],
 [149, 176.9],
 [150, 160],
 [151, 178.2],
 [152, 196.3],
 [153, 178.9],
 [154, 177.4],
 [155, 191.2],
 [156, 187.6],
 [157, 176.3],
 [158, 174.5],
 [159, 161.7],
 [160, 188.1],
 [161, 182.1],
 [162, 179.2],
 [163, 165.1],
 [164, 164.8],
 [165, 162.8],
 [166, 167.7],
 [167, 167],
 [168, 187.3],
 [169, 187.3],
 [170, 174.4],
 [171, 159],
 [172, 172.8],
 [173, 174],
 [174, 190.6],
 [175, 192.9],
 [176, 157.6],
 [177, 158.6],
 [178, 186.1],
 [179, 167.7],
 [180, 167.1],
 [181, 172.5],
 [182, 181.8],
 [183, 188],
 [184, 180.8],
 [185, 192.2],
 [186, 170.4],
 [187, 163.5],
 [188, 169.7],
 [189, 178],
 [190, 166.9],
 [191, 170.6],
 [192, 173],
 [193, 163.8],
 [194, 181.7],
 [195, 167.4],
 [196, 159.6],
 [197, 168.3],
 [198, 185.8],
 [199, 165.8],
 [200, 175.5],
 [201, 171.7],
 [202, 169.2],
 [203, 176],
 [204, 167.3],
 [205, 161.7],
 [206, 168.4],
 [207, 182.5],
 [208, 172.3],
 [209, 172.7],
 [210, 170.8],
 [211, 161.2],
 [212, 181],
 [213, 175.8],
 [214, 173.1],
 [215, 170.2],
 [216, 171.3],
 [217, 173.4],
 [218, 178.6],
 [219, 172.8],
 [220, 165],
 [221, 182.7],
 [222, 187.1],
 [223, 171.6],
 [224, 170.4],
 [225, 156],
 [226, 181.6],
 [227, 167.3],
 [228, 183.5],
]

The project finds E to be 0.810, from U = 175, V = 157.6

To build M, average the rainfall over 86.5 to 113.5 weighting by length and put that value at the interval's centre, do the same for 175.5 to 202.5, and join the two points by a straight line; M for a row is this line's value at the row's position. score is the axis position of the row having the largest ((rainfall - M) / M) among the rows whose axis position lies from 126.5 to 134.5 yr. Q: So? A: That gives 130 yr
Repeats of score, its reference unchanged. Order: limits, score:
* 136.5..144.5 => 142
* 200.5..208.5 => 207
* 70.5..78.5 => 78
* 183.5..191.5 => 185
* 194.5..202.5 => 198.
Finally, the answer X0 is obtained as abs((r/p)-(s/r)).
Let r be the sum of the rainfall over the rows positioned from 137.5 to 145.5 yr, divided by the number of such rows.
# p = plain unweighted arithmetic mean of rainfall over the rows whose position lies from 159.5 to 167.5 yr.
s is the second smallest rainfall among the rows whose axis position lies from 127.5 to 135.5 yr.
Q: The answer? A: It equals 0.05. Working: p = 172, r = 174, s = 167.2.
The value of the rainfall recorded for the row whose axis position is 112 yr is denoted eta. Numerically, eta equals 145.7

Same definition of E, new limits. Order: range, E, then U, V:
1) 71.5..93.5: 0.664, 179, 146.1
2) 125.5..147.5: 0.813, 174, 156.9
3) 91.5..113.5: 0.812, 151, 136.3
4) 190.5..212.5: 0.869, 171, 159.6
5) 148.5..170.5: 0.821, 177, 160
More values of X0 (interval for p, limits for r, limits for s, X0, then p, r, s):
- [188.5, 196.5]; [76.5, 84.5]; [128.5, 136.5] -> 0.22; 170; 189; 167.2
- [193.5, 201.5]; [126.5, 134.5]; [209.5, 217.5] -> 0.04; 172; 175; 170.2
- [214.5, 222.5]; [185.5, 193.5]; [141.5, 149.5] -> 0.02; 175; 169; 160.1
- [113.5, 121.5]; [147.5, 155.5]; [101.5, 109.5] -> 0.30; 164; 177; 138.1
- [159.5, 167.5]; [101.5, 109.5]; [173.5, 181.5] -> 0.25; 172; 145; 158.6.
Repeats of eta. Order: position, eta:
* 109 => 139.3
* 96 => 169.4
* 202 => 169.2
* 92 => 166.4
